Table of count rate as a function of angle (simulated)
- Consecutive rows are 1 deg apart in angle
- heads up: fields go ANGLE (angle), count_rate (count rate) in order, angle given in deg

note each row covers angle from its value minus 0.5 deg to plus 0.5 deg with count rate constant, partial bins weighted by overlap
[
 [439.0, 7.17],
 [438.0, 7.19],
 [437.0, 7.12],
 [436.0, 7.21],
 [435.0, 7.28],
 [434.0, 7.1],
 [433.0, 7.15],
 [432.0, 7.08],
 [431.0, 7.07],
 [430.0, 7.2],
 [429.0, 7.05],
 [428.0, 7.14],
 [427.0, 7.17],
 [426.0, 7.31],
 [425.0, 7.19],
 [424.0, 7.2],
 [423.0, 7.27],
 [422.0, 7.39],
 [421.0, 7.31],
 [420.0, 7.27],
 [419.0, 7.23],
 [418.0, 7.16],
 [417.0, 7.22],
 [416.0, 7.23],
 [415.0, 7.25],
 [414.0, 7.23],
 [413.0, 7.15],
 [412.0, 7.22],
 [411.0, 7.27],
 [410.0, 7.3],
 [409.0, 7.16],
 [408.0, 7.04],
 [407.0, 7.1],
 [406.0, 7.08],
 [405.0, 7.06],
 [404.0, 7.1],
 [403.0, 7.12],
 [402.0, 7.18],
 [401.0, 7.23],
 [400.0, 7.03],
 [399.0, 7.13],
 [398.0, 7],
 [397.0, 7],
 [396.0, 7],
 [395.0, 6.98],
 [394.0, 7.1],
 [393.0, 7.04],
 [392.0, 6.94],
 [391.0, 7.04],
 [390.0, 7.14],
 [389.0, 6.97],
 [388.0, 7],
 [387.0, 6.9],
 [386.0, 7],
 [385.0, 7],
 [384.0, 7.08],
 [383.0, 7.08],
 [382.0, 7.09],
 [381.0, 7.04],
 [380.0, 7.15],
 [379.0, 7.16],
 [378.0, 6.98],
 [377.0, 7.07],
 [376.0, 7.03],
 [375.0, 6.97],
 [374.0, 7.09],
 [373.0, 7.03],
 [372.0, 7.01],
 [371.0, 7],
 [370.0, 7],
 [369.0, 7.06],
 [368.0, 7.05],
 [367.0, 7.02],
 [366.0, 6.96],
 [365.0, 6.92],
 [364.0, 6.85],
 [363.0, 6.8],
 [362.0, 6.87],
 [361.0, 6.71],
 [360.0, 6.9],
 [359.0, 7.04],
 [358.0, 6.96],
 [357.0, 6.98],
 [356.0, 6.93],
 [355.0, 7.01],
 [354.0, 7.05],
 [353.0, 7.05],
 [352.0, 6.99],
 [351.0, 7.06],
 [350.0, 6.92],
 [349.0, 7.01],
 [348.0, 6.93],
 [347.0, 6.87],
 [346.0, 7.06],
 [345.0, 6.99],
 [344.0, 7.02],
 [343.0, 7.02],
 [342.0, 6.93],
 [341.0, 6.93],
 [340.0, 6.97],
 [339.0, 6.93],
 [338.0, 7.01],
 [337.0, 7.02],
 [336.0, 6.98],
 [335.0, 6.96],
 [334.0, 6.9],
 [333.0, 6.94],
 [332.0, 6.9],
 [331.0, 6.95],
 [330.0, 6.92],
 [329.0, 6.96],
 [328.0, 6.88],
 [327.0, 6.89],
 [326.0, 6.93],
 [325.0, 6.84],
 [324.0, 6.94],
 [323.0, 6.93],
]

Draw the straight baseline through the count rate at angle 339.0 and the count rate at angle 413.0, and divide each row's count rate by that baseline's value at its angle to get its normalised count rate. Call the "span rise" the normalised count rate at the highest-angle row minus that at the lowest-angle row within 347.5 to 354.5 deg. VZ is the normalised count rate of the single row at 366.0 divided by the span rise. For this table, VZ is 68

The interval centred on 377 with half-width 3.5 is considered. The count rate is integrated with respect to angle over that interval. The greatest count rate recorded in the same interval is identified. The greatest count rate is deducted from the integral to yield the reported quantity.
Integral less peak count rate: 42.3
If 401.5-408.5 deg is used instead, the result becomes 42.5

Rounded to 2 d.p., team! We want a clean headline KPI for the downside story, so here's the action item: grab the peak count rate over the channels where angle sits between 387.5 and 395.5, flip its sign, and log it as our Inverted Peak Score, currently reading -7.14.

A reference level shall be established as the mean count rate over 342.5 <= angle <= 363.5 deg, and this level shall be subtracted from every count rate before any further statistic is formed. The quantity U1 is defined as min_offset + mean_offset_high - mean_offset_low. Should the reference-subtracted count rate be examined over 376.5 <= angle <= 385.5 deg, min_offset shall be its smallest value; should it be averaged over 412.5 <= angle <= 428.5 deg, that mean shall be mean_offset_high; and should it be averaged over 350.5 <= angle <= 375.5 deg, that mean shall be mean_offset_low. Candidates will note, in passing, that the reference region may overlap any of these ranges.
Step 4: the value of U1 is 0.28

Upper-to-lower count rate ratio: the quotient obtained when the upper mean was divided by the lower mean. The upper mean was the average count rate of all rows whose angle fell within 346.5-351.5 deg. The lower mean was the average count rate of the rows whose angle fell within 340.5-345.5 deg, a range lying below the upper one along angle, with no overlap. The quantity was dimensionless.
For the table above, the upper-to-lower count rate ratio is 1.00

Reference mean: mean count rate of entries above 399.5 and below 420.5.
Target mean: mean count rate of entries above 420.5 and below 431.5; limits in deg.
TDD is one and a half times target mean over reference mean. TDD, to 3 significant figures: 1.51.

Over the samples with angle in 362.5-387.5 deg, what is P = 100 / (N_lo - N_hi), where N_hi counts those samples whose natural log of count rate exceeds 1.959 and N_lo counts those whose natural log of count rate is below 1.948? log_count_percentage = 10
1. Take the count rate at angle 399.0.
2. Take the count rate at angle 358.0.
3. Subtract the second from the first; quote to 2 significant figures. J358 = 0.17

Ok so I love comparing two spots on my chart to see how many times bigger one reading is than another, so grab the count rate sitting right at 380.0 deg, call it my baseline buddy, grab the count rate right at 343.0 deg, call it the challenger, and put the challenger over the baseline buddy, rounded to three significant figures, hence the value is 0.982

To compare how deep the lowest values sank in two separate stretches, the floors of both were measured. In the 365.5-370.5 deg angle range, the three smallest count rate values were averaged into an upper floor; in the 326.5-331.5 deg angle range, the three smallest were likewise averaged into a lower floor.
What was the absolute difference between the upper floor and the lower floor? 0.097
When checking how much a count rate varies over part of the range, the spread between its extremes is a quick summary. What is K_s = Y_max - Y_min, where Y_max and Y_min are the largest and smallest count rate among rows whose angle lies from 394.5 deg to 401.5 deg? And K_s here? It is 0.25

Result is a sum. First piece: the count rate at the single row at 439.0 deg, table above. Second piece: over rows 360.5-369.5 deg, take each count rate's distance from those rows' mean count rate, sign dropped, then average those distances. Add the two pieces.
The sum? 7.27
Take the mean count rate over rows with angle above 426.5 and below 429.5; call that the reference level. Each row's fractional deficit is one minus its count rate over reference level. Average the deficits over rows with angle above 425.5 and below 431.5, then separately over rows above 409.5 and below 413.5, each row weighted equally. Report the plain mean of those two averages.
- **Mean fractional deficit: -0.011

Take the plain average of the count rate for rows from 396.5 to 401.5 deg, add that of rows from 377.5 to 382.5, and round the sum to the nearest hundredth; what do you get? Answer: 14.16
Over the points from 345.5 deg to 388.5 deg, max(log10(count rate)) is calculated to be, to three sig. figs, 0.855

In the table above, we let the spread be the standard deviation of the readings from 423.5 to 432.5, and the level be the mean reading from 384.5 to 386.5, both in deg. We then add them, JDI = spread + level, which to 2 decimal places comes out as 7.08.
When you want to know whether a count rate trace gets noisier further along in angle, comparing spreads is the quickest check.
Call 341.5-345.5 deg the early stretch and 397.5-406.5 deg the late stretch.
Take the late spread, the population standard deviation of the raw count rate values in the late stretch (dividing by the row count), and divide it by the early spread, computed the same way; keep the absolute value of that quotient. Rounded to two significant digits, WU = 1.8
